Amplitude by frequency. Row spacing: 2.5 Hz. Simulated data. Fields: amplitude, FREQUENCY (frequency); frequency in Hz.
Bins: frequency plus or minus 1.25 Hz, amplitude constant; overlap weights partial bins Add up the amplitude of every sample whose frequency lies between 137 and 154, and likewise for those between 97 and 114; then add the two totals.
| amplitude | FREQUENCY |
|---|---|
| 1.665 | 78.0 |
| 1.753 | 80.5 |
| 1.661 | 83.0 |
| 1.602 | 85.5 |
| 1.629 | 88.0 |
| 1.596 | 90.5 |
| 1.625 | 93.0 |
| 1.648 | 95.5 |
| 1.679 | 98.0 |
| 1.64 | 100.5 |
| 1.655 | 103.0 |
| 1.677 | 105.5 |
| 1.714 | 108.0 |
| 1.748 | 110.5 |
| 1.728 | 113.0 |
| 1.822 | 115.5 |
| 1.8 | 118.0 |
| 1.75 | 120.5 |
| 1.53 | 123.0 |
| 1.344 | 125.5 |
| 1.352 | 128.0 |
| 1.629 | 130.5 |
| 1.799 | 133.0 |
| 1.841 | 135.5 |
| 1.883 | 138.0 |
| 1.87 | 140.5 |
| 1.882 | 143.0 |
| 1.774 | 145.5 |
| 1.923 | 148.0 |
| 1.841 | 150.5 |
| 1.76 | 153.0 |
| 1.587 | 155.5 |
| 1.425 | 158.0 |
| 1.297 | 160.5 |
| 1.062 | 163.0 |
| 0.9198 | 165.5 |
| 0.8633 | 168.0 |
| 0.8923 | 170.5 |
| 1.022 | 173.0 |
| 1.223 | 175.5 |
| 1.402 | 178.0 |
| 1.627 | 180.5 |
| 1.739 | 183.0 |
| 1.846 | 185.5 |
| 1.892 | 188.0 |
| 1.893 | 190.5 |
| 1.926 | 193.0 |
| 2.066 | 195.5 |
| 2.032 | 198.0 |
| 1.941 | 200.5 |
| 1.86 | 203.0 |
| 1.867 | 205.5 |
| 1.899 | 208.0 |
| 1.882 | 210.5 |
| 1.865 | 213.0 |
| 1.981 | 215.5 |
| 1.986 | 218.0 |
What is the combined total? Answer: 24.8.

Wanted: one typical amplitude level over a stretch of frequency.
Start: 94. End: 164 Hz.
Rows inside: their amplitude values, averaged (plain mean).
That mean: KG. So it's 1.7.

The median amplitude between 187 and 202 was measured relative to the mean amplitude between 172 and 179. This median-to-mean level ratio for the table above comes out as 1.59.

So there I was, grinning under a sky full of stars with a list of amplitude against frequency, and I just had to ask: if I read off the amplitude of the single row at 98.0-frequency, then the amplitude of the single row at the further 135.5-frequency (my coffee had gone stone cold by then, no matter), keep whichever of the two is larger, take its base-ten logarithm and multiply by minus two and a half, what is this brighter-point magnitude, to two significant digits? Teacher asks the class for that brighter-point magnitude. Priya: -0.66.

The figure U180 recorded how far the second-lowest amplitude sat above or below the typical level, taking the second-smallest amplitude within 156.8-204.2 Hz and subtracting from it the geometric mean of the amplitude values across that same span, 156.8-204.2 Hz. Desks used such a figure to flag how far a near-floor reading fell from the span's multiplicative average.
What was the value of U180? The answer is -0.57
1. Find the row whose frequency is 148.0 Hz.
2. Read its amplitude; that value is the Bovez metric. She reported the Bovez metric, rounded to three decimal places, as 1.923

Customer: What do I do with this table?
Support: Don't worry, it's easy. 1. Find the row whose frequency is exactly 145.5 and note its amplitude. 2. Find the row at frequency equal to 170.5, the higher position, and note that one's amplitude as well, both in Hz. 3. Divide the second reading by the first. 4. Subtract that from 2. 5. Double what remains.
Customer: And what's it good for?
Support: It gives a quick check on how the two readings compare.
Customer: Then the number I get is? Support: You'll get 2.99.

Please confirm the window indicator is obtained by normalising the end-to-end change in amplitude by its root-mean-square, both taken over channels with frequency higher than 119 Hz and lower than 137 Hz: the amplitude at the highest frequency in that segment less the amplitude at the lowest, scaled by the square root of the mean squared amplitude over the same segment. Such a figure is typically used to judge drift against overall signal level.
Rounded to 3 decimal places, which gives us 0.056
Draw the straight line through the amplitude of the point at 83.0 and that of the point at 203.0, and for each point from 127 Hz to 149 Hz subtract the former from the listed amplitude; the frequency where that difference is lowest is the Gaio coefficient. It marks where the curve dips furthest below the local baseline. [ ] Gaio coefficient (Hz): 128.0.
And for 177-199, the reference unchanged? 178.0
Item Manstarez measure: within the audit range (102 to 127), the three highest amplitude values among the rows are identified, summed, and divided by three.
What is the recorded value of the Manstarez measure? 1.79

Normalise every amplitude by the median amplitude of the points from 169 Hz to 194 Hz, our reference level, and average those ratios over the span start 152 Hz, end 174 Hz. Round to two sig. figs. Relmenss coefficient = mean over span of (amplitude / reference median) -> 0.71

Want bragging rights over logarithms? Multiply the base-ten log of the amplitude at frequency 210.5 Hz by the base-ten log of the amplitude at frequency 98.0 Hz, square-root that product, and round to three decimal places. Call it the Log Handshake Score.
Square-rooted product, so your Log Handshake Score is 0.249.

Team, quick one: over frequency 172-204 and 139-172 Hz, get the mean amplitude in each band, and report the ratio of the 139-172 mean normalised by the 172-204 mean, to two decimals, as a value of 0.85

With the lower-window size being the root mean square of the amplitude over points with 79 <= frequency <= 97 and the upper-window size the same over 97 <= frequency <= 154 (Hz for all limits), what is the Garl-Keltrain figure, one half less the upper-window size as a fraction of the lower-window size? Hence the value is -0.55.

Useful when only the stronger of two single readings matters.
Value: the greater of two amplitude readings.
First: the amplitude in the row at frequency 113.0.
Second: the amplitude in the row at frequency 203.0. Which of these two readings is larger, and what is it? 1.86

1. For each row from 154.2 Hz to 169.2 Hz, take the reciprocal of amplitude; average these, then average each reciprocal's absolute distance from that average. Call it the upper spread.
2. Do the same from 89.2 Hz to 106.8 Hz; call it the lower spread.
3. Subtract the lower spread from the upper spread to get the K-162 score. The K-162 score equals 0.17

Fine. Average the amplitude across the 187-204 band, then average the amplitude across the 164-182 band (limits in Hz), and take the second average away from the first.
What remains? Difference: 0.8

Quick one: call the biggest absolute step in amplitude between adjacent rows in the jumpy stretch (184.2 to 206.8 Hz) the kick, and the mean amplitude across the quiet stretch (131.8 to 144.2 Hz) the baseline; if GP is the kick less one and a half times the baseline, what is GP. -2.64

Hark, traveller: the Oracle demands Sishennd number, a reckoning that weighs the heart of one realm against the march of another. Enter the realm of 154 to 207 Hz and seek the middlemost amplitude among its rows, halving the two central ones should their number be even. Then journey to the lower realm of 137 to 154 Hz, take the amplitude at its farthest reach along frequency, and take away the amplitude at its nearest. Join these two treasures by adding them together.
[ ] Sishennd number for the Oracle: 1.50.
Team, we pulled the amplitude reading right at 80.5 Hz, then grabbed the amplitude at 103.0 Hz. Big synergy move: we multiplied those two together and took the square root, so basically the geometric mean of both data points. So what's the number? 1.7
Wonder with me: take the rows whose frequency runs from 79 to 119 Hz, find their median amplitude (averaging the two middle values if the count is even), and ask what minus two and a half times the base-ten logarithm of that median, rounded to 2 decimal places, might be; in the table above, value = -0.56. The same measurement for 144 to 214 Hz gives -0.64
